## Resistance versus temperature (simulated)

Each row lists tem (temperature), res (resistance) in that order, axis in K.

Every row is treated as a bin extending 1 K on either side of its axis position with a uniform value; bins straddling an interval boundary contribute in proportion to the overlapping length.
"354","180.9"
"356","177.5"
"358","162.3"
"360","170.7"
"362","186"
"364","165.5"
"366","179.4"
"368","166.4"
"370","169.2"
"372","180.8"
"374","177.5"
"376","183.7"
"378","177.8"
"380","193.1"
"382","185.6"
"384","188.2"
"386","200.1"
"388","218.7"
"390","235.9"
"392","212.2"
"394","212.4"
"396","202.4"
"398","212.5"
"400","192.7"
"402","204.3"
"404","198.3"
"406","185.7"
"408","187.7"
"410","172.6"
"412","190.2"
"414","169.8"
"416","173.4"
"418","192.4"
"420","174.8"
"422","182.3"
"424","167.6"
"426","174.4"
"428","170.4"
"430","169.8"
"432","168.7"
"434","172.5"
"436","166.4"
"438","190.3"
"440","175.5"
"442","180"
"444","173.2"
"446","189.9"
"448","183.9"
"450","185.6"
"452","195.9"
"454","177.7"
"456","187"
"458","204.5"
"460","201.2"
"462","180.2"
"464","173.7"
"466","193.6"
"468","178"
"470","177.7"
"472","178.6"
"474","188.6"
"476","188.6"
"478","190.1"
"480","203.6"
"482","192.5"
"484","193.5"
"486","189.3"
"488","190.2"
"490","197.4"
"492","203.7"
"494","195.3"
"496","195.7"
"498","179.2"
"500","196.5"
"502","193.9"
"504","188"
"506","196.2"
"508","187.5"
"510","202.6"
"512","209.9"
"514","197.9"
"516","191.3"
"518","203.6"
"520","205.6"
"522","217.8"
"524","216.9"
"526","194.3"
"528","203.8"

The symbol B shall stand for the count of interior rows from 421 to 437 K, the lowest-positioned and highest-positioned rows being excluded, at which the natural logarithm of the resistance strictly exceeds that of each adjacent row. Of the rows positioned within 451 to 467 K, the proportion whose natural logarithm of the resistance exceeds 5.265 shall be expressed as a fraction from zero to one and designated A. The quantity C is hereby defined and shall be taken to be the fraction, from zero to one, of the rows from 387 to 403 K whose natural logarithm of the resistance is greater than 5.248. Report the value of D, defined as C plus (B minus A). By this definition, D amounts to 2.5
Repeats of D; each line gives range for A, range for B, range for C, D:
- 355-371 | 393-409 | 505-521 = 2.9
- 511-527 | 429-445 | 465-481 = 2.4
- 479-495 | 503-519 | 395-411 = 2.0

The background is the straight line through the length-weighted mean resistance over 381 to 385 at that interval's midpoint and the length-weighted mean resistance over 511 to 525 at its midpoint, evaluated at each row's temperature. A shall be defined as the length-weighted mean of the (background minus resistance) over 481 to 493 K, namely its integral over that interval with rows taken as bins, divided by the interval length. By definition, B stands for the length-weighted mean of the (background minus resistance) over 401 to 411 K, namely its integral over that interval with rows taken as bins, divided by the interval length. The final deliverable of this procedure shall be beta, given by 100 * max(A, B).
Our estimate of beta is 729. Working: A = 7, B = 0.5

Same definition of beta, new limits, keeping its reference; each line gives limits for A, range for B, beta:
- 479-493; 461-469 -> 1721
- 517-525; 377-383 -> 97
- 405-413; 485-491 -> 957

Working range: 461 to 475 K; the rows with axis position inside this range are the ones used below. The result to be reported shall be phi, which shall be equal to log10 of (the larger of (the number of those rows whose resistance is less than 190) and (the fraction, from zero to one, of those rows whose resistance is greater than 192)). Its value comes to 0.8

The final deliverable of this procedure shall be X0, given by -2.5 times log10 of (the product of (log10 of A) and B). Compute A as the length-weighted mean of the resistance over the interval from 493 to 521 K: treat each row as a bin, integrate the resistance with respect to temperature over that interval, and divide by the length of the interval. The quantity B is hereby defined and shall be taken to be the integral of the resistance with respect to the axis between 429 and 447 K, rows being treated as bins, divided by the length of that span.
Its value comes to -6.52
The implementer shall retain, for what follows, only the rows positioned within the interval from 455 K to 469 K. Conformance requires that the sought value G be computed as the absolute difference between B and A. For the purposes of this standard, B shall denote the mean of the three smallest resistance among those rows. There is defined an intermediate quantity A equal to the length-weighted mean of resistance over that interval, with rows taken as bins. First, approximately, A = 188.3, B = 177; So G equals 11.0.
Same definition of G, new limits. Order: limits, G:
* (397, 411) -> 11.4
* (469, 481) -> 6.2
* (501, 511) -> 3.8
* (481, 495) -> 3.9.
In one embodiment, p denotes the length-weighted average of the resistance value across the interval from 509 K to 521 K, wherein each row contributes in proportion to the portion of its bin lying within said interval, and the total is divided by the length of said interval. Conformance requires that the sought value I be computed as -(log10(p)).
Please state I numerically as -2.30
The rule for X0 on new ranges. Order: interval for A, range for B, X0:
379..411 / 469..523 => -6.63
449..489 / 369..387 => -6.55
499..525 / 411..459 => -6.54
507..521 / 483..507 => -6.62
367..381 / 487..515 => -6.61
